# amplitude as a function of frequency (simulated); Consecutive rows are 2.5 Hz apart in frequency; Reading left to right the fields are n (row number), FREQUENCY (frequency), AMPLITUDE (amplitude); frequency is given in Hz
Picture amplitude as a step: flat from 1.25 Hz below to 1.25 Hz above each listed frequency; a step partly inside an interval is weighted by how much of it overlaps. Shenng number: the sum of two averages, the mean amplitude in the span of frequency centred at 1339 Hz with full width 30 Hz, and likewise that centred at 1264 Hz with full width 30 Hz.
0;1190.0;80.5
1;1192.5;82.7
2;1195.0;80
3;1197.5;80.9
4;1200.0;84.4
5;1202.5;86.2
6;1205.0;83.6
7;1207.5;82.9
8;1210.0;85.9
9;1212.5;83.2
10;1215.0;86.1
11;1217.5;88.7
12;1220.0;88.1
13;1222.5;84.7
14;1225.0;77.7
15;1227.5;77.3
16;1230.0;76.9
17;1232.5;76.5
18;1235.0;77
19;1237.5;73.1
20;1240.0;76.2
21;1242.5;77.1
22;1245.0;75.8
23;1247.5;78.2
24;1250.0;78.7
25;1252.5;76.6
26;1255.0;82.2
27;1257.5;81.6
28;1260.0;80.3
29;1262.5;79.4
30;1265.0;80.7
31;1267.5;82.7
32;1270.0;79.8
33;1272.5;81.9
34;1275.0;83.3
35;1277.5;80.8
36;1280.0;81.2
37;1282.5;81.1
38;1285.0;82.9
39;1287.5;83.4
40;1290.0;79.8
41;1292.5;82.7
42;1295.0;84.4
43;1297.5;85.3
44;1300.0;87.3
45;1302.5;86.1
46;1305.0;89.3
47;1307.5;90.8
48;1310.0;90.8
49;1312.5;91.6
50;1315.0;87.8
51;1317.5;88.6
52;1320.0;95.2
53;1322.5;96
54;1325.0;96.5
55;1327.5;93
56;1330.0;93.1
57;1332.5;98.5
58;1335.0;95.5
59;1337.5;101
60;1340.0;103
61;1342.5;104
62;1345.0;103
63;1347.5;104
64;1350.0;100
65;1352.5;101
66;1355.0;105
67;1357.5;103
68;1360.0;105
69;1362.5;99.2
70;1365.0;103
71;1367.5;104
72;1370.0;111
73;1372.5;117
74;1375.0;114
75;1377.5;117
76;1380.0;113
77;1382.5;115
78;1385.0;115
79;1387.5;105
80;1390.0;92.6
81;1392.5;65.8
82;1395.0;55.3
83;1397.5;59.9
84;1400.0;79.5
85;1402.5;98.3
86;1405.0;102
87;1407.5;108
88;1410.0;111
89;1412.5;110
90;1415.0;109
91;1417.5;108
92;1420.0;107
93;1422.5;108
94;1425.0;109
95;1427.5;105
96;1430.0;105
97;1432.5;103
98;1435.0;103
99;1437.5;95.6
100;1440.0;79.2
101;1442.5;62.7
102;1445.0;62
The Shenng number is 180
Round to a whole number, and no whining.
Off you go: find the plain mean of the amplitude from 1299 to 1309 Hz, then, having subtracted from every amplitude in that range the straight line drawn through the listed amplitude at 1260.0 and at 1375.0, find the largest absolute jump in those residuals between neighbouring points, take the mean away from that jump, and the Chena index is -86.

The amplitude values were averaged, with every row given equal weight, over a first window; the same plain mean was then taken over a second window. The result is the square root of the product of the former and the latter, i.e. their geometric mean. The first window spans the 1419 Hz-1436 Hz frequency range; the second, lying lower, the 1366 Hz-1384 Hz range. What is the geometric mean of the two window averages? 109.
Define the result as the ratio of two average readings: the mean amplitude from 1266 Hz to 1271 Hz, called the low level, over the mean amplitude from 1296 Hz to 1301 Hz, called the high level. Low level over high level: 0.94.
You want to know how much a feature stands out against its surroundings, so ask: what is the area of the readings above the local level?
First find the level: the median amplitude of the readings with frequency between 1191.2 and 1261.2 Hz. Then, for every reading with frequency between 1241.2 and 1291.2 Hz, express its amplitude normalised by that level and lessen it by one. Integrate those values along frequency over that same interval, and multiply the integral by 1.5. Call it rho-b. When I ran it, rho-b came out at -0.2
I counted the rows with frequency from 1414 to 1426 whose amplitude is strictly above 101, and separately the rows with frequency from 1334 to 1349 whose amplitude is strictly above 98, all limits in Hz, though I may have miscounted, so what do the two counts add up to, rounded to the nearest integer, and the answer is 10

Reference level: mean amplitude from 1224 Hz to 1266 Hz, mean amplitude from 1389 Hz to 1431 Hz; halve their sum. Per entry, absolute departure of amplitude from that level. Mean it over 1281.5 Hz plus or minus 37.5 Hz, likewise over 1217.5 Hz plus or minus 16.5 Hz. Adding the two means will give 10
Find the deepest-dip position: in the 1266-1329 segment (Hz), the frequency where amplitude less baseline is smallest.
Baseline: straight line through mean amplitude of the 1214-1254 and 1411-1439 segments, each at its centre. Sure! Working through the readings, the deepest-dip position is 1290.0 Hz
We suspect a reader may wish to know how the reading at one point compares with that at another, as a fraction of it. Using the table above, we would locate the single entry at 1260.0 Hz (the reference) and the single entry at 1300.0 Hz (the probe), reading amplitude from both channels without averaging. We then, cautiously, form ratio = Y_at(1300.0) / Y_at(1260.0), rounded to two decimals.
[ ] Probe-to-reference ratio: 1.09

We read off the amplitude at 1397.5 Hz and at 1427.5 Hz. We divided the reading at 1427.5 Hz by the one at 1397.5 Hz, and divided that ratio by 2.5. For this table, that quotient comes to 0.70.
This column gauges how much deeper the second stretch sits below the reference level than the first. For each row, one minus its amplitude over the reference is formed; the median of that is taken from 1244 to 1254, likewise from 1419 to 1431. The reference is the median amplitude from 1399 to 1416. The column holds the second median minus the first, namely -0.27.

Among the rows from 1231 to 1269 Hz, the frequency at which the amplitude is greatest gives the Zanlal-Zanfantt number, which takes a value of 1267.5 Hz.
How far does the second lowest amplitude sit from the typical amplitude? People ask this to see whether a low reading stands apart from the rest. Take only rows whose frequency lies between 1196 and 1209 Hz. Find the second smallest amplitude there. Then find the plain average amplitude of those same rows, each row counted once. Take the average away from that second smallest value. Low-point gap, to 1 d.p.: -0.7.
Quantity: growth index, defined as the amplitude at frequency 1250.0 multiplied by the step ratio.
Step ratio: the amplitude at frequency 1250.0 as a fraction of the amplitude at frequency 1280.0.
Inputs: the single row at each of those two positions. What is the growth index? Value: 76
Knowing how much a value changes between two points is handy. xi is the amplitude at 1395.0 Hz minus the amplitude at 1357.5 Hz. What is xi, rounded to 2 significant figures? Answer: -48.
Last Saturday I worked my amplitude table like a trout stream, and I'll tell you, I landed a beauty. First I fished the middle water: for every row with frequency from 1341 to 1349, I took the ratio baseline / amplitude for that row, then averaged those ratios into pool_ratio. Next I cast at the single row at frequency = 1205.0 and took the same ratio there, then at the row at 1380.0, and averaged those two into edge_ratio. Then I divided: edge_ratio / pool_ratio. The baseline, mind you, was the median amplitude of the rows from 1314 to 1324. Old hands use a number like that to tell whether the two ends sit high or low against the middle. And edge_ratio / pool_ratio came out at 1.08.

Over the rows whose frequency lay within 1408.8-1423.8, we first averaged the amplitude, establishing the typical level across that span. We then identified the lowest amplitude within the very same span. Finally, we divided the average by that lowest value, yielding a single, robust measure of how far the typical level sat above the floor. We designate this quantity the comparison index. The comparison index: 1.02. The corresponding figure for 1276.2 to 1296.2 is 1.03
